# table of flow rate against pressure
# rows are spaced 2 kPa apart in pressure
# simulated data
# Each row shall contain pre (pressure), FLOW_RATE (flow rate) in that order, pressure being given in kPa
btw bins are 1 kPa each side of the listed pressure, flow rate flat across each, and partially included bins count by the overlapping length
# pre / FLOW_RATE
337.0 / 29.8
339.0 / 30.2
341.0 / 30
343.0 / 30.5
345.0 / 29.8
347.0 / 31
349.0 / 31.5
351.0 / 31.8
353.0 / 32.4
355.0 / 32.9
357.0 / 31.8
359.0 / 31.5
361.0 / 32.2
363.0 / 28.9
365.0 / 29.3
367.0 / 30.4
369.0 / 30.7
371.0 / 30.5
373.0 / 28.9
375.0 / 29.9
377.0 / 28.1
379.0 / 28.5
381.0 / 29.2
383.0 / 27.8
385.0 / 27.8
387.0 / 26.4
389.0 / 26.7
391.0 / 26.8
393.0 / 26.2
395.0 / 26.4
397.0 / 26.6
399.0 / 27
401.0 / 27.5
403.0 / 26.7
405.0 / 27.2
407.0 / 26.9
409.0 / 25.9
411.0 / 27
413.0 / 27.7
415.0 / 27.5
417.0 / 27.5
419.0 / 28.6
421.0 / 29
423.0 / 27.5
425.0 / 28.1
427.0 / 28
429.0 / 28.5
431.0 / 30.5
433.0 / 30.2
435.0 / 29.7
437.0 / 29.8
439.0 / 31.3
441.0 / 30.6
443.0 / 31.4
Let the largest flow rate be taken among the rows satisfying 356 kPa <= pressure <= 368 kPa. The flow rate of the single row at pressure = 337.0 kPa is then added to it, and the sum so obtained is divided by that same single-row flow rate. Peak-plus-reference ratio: 2.08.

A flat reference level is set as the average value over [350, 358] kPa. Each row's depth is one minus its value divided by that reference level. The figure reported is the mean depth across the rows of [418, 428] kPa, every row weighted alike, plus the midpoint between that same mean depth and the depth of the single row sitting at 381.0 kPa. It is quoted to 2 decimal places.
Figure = 0.23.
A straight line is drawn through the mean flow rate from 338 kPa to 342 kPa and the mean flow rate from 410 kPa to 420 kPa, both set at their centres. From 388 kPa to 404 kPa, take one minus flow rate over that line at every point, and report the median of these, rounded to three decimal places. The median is 0.058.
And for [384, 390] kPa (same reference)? 0.063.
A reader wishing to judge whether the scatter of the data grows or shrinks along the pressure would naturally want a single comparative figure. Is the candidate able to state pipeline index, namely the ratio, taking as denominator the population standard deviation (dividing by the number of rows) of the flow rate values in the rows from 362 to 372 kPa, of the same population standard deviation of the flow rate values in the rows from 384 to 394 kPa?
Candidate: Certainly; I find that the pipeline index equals 0.77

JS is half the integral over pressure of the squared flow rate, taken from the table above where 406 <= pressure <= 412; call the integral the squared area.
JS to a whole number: 2123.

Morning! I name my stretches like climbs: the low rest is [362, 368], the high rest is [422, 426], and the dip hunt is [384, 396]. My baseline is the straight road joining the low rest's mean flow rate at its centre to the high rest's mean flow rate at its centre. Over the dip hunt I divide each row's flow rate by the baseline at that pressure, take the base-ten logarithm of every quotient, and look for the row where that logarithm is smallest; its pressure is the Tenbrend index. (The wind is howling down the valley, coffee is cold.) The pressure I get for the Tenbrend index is 393.0 kPa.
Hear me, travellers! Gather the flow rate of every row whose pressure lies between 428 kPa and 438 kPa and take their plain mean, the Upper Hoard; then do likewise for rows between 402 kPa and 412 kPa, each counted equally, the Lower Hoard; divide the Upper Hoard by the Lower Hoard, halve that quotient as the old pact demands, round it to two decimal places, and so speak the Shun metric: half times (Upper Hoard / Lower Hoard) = 0.56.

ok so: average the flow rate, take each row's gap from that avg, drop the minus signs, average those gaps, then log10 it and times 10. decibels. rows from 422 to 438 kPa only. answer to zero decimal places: 0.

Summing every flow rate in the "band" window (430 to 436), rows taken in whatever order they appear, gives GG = 90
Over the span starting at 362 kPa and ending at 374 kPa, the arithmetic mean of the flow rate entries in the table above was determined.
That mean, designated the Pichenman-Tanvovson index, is 29.8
